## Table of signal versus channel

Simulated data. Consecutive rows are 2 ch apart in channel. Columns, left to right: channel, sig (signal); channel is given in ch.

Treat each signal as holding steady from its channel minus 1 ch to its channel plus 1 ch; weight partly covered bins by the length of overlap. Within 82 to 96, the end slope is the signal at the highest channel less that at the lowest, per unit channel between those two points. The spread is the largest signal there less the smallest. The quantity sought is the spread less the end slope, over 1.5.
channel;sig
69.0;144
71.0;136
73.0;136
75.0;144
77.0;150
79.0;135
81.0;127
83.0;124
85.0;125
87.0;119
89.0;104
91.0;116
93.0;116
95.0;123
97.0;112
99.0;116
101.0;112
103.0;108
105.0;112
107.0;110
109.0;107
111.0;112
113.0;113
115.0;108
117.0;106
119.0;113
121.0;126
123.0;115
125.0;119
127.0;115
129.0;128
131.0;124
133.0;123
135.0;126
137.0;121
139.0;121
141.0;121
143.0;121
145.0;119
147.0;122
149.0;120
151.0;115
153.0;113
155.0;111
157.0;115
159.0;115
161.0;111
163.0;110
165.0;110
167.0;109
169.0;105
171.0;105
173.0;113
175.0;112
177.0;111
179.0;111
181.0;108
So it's 14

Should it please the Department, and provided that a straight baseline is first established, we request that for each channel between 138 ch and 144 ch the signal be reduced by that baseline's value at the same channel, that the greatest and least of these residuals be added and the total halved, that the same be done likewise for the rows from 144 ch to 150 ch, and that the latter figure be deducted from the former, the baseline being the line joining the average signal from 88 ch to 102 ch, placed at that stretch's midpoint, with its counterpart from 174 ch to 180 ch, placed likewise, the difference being 0.3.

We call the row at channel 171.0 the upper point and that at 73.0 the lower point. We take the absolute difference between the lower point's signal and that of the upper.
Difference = 31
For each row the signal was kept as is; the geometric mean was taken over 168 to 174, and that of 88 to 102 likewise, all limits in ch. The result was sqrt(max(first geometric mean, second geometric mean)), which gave 10.7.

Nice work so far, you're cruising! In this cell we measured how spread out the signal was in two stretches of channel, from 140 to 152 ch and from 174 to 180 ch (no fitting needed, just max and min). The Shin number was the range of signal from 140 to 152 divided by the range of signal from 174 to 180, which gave 7.0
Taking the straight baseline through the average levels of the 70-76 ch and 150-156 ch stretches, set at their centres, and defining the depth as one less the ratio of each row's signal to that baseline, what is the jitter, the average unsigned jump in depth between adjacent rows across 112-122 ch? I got 0.055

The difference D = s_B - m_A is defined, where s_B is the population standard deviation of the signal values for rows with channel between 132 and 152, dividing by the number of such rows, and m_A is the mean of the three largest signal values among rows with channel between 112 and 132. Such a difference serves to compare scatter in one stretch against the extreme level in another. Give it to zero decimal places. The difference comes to -123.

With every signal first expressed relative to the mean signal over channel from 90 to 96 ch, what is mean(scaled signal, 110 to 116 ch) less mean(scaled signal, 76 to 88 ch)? -0.16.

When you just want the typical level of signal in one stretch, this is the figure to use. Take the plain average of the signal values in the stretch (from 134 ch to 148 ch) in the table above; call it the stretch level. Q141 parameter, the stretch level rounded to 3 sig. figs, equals 122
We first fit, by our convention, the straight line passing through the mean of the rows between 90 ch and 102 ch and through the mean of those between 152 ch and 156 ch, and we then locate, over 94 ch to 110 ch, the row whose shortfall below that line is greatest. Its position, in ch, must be 109.0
